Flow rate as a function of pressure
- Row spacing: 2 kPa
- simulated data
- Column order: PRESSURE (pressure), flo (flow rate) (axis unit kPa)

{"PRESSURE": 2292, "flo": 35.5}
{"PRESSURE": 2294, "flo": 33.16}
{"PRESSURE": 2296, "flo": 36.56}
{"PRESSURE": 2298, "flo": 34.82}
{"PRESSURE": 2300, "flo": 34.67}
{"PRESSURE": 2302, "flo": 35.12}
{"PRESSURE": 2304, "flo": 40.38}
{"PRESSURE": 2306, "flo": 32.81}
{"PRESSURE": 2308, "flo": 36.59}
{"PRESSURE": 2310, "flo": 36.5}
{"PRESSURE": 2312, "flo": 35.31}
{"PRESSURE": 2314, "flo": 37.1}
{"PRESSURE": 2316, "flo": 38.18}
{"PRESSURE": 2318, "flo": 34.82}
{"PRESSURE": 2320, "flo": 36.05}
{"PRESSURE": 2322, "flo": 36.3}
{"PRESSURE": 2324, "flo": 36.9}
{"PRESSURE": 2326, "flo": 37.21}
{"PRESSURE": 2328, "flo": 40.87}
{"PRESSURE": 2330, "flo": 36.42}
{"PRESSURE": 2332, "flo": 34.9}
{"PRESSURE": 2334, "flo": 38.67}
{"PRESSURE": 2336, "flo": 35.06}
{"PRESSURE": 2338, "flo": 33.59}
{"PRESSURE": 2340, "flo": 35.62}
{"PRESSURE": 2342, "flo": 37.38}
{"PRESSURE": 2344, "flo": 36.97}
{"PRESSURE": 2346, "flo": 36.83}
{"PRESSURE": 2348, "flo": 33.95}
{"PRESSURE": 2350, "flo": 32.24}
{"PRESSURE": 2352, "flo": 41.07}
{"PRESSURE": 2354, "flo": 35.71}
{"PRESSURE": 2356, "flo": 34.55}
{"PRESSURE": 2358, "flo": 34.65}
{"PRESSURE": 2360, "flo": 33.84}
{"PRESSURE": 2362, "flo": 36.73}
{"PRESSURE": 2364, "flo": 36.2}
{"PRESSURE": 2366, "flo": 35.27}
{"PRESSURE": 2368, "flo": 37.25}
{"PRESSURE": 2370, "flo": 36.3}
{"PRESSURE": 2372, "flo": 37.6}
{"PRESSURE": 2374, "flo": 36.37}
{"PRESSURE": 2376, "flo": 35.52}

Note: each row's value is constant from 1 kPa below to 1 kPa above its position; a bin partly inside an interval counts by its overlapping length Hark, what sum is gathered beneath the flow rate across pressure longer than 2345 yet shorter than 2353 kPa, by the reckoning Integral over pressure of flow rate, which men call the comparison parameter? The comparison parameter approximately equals 288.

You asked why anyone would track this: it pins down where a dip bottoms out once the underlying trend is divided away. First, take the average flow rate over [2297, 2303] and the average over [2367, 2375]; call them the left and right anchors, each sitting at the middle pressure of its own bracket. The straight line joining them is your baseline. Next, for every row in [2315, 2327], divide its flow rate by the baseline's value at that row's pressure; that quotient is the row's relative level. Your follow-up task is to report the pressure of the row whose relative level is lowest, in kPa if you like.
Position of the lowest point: 2318 kPa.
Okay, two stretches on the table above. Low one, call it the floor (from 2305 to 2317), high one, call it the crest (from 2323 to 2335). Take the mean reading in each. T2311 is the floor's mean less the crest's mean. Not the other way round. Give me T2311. -1.4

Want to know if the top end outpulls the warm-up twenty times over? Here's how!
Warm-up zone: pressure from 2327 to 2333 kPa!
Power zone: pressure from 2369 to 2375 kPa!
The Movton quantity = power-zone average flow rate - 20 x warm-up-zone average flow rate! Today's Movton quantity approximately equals -711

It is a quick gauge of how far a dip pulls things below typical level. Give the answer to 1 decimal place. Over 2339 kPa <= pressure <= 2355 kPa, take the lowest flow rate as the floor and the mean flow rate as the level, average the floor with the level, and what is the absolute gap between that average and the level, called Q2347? 2.0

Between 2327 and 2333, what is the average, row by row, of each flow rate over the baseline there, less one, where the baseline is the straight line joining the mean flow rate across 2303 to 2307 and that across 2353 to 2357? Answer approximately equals 0.043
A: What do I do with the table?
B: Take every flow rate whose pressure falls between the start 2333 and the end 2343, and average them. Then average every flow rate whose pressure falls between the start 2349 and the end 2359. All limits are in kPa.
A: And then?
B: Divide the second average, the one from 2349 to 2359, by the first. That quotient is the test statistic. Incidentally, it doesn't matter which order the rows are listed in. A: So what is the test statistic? 0.988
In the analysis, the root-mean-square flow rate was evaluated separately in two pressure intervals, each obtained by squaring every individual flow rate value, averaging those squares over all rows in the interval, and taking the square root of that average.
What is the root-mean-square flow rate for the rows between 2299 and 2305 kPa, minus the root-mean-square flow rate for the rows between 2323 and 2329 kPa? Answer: -1.6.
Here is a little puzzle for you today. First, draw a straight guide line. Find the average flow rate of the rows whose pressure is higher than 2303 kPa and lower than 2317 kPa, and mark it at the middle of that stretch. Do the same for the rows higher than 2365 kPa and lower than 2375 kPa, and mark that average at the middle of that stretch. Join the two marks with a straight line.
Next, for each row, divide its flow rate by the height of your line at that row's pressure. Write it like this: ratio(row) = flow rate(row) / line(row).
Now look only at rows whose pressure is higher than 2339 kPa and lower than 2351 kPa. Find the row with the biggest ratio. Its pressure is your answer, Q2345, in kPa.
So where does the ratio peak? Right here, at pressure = 2342 kPa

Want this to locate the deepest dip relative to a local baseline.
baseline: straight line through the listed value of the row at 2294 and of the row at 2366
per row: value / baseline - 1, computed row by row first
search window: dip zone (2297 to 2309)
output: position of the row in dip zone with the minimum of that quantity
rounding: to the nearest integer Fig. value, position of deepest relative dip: 2306 kPa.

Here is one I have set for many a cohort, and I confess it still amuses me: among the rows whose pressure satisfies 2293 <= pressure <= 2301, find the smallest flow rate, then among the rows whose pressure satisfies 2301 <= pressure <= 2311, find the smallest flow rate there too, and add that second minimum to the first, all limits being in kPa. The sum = 66.0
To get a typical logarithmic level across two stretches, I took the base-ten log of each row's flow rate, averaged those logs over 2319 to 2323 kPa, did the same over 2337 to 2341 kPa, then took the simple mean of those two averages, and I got 1.55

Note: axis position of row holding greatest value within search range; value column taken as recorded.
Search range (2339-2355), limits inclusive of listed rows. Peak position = 2352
